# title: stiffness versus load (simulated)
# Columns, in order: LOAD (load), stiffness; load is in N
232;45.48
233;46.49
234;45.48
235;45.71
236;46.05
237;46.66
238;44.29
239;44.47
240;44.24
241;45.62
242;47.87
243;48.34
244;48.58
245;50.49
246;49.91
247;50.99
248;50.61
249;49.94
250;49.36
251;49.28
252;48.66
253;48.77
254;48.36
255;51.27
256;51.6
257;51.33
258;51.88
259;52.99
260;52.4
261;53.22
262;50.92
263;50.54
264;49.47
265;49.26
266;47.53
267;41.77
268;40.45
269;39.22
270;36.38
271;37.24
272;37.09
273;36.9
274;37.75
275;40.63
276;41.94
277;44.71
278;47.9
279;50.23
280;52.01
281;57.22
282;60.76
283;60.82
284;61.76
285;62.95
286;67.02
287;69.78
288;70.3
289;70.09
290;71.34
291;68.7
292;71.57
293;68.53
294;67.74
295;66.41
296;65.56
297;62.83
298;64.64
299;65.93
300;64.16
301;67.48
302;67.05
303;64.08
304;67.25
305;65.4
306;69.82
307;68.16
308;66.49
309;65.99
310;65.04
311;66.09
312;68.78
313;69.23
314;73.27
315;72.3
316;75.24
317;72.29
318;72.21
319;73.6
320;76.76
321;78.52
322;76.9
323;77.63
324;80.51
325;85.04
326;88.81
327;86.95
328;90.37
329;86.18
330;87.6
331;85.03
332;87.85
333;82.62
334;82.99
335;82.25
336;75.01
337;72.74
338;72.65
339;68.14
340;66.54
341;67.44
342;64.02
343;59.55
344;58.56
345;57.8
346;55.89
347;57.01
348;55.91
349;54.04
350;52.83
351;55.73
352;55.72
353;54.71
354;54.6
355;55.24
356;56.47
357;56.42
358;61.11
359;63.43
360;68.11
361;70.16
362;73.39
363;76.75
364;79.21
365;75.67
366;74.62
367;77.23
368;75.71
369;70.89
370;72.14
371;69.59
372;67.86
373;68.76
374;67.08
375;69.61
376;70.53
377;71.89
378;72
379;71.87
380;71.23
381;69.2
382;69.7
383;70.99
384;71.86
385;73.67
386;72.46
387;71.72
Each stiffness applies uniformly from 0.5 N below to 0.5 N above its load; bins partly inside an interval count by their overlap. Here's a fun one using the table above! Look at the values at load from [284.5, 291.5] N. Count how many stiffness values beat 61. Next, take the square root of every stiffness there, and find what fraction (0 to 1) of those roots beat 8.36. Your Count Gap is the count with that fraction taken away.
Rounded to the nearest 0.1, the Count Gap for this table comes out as 6.6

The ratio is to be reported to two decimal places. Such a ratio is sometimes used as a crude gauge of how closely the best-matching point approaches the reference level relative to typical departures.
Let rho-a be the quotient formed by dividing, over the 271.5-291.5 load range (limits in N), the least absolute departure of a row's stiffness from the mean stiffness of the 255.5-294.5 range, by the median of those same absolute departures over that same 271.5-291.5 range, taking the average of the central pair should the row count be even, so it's 0.10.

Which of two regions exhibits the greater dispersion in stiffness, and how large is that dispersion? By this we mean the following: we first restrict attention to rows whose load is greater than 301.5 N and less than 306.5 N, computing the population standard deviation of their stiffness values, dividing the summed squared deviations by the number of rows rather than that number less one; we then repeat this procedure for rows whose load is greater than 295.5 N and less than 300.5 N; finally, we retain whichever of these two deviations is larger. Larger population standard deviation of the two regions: 1.9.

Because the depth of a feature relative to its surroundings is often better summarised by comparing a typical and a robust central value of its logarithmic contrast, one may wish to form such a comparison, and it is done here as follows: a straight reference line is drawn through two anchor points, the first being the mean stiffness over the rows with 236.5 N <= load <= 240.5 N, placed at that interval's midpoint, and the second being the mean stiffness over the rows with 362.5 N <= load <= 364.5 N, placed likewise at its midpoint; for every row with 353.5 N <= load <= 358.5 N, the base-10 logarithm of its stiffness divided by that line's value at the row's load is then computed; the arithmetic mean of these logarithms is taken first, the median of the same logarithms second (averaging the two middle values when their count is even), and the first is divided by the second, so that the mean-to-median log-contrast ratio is 0.97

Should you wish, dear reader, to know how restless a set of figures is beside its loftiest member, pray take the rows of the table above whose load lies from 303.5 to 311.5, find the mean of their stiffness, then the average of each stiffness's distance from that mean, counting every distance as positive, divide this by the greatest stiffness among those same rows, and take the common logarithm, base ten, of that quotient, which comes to -1.76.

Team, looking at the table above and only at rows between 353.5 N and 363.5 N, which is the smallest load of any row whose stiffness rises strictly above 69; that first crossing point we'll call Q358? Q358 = 361 N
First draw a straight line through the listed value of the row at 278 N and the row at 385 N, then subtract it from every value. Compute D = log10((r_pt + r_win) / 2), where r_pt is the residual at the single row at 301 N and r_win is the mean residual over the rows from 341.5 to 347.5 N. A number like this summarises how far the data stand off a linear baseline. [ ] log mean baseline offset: 0.65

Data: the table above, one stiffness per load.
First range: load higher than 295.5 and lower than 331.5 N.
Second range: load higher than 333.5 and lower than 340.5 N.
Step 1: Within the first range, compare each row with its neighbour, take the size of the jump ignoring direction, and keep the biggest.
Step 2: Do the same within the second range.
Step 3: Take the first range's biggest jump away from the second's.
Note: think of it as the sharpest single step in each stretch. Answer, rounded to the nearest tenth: 2.7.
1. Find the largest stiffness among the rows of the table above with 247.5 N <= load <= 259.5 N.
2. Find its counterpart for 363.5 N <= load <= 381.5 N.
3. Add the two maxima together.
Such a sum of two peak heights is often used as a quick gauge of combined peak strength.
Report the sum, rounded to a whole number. 132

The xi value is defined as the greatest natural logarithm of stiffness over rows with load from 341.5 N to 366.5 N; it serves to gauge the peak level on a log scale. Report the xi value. 4.37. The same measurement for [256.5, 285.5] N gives 4.14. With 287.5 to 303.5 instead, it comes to 4.27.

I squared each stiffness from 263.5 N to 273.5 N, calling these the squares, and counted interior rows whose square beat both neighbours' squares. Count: 1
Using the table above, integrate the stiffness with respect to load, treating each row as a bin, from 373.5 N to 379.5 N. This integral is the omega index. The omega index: 423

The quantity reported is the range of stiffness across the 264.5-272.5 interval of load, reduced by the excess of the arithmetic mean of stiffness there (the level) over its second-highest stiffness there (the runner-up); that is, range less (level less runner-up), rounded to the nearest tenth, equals 19.3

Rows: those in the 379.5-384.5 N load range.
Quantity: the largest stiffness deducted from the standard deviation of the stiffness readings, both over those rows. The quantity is -71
